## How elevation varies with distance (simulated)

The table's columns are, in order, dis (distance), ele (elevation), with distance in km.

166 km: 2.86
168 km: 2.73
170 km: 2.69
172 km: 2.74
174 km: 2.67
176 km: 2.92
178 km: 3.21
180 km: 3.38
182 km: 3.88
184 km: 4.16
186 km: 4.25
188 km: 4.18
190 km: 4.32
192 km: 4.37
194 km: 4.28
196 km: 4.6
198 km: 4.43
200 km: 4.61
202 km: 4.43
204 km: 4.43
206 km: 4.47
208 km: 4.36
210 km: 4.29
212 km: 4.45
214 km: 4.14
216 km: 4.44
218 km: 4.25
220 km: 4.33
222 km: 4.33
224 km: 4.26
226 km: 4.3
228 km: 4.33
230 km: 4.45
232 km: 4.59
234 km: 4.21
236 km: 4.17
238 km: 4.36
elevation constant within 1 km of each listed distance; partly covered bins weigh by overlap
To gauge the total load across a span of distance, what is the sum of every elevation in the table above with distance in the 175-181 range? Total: 9.5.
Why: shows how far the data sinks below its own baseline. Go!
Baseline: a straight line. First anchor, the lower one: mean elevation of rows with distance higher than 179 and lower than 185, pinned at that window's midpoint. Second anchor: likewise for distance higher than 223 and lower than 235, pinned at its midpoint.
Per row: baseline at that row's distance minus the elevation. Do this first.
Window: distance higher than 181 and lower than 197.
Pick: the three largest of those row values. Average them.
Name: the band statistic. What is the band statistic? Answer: -0.24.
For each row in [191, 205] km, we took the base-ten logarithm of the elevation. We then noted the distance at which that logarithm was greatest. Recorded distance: 200 km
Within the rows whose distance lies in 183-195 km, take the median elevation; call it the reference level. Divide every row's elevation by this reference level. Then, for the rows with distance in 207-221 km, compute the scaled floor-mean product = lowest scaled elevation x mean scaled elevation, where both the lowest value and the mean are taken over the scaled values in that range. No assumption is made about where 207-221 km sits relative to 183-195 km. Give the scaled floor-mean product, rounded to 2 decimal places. 0.98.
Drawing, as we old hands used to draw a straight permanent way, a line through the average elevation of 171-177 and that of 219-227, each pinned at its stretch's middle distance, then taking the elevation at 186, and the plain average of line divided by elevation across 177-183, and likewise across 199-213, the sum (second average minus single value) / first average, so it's -4.0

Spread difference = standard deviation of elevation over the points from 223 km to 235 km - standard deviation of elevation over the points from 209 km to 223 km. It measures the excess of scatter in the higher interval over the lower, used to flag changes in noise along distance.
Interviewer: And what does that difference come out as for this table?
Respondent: 0.0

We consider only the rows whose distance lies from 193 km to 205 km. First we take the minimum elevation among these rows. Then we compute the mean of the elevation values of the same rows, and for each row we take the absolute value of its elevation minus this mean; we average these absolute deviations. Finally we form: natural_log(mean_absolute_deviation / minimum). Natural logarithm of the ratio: -3.81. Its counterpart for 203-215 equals -3.78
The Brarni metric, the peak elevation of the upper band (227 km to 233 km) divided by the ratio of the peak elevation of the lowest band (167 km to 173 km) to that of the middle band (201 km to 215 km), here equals 7.5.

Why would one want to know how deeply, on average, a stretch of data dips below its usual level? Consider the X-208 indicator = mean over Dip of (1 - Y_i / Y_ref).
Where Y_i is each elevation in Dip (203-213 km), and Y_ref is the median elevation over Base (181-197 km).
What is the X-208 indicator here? -0.032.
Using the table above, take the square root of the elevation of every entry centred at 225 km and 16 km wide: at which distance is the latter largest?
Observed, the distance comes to 232 km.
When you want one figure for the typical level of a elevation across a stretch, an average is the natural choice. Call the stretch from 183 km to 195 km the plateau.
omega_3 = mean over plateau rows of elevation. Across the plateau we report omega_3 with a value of 4.26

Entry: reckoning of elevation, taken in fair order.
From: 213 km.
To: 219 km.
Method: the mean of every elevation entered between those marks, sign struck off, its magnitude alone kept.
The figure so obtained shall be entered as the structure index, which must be 4.28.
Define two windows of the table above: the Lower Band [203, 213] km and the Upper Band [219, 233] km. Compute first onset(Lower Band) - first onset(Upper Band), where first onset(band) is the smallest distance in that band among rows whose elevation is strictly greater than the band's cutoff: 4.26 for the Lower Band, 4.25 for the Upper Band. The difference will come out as -16 km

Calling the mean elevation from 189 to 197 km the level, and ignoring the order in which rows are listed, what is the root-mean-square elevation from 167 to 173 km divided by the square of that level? 0.141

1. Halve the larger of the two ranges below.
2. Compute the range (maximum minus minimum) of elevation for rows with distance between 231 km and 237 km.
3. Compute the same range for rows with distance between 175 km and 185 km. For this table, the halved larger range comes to 0.62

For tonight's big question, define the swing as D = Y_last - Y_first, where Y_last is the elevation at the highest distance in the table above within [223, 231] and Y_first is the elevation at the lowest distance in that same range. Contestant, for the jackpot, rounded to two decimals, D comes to 0.19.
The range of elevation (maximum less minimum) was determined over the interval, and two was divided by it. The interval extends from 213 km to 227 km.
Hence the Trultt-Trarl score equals 7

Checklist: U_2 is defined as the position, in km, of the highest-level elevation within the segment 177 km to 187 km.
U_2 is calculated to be 186 km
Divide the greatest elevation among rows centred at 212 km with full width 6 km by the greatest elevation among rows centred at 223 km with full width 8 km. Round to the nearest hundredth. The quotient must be 1.03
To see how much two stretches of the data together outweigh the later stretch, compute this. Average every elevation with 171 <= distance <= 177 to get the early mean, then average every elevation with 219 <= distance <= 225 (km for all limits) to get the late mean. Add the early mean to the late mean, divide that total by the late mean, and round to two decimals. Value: 1.64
